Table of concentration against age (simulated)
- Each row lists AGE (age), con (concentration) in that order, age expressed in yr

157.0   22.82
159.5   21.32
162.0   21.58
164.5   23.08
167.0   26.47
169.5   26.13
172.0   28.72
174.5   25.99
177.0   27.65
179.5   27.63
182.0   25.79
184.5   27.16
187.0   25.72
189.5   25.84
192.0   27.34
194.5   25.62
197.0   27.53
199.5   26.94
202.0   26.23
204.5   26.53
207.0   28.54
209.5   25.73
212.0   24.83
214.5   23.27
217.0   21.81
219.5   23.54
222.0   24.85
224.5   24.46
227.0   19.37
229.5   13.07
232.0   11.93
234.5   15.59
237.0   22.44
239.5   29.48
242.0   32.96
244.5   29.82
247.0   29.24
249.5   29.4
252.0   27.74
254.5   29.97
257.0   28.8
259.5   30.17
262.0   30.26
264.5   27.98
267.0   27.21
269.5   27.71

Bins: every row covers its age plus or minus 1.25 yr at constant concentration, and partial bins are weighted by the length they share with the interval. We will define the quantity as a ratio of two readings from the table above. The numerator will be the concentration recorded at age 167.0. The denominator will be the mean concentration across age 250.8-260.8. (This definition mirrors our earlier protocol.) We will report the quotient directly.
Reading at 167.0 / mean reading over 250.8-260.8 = 0.91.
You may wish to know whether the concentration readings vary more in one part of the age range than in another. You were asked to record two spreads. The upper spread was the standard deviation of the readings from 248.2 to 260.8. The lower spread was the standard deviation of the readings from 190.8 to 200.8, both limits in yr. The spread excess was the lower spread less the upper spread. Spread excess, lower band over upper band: -0.1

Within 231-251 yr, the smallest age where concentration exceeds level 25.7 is 239.5 yr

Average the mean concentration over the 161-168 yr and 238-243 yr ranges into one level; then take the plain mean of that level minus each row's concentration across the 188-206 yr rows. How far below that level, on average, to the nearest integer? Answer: 1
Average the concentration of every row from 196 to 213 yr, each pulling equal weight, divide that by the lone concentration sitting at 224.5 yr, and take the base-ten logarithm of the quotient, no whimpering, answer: 0.037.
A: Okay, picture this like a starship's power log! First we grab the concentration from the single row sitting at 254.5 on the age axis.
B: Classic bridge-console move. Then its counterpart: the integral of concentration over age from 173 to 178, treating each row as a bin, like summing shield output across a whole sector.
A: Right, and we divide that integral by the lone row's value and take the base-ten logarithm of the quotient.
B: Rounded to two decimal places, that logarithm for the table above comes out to 0.65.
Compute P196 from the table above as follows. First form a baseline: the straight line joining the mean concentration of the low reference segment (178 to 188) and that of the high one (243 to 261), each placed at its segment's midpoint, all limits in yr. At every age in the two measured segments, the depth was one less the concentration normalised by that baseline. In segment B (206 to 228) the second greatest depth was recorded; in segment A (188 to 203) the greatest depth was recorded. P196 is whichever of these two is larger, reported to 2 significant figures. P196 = 0.22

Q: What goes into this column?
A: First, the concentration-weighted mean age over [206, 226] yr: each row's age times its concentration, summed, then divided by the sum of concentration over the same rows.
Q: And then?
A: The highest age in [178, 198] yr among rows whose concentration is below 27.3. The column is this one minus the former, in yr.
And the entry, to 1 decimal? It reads -21.0 yr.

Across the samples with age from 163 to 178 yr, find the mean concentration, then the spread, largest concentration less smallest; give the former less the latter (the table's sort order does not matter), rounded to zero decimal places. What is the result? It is 21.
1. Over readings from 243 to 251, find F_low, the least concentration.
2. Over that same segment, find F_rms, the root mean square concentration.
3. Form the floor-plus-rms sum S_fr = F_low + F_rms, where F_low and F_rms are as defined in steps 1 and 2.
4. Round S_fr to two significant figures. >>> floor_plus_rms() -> 59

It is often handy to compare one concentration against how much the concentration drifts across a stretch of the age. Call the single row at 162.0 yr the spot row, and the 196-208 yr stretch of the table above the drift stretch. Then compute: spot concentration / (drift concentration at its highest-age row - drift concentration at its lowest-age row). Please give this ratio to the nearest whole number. 21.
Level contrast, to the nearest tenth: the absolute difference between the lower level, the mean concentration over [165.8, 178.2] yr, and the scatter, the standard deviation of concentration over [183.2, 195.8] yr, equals 26.2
